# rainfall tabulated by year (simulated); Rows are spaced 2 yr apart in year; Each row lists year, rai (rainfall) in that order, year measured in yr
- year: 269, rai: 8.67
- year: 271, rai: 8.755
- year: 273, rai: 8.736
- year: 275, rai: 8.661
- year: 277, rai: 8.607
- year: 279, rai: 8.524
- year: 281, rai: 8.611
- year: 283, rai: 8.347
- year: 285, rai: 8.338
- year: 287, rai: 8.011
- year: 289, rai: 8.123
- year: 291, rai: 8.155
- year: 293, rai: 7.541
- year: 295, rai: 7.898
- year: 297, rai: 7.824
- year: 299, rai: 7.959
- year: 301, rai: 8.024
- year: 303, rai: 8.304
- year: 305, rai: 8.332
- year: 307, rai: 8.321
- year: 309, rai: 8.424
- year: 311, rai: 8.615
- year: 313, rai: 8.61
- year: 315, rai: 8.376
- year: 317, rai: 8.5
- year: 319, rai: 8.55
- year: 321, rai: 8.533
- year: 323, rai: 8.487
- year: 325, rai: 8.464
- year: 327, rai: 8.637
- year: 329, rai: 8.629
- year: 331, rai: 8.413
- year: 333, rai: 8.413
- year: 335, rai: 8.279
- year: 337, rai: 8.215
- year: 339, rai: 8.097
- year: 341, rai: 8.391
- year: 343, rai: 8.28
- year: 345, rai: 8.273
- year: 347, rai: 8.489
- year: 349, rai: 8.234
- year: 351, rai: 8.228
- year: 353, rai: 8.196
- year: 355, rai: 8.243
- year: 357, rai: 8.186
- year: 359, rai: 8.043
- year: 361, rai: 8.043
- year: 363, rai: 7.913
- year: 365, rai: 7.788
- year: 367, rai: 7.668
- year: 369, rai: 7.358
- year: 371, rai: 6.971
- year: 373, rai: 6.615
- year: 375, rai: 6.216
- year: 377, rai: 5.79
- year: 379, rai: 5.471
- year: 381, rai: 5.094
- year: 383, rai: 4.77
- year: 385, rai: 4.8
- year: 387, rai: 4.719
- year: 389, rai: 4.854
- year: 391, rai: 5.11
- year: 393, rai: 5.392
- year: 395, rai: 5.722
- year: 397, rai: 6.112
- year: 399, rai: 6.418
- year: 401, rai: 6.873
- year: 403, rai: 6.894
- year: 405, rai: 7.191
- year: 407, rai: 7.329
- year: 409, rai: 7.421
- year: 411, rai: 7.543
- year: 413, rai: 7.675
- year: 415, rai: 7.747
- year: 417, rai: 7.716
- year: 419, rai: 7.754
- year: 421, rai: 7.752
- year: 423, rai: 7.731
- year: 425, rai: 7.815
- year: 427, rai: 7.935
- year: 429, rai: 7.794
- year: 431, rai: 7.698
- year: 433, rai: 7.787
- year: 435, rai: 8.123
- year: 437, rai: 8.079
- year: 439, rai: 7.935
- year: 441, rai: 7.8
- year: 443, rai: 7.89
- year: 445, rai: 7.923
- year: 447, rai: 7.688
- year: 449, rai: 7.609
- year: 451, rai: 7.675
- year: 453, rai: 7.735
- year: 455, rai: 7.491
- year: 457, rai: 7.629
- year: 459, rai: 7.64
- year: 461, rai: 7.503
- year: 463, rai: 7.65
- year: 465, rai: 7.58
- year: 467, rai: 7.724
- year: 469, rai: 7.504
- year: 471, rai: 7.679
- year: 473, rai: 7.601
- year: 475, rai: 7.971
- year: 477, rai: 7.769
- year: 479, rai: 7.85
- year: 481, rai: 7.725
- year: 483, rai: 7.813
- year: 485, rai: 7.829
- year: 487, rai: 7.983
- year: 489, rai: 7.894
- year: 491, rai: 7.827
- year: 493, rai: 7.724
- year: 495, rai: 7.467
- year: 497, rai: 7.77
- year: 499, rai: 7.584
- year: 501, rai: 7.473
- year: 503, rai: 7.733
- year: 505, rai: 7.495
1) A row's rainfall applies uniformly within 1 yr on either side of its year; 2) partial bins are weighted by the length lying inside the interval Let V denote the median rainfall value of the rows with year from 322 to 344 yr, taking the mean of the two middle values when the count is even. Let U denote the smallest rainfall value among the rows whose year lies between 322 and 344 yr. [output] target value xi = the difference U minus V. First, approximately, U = 8.097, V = 8.4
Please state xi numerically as -0.3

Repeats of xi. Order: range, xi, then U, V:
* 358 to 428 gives -2.5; 4.719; 7.2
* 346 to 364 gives -0.3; 7.913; 8.2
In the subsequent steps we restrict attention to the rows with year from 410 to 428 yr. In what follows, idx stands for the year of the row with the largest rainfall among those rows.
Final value 427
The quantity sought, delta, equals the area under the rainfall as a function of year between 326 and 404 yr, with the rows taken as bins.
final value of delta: 556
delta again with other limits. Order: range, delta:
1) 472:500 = 218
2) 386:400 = 77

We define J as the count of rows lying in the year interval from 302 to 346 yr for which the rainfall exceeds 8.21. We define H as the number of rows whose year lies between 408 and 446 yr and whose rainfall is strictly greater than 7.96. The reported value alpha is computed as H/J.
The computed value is 0.10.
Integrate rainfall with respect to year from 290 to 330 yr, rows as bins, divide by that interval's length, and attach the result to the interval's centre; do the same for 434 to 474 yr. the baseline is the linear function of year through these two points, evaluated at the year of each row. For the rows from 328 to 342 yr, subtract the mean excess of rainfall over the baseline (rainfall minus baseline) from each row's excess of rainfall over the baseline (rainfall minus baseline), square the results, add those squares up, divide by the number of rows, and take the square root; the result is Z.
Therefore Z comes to 0.147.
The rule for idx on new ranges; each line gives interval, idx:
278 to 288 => 281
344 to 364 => 347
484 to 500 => 487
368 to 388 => 369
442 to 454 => 445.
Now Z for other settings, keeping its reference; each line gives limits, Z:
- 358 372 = 0.350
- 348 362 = 0.068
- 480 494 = 0.087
